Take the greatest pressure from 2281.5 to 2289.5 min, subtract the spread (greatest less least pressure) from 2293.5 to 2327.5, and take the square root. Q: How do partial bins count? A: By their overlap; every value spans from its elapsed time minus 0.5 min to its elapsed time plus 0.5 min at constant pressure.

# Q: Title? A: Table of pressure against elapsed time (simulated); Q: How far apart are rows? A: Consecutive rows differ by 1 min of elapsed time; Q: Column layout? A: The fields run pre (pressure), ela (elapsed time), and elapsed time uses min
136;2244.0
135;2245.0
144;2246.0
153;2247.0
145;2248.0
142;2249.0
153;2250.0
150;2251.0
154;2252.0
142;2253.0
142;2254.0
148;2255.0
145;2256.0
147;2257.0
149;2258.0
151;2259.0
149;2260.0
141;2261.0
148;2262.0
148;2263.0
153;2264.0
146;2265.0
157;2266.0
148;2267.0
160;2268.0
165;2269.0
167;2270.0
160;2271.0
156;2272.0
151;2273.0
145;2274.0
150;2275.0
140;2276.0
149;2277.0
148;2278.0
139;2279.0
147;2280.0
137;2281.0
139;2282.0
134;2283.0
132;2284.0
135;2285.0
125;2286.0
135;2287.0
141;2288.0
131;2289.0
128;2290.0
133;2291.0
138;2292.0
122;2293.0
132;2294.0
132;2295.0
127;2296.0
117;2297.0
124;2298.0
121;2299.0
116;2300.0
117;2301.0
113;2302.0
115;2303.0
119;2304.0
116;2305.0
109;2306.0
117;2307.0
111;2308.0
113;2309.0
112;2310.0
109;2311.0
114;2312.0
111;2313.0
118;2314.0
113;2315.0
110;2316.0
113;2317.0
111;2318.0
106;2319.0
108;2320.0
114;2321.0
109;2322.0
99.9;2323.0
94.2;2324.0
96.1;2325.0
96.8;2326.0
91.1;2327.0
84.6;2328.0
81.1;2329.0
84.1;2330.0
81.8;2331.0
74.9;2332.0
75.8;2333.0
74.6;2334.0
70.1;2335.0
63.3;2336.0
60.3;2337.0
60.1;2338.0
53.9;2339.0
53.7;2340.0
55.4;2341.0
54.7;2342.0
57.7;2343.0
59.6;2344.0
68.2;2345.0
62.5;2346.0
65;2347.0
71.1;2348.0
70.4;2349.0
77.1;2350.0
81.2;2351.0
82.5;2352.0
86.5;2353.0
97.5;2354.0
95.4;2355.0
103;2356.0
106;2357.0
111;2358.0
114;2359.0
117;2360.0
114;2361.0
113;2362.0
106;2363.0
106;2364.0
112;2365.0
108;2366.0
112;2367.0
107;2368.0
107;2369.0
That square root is 10.0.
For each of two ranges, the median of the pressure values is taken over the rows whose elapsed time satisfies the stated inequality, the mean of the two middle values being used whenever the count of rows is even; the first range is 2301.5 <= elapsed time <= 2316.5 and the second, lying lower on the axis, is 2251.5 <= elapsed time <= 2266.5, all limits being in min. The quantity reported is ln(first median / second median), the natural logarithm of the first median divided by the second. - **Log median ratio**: -0.270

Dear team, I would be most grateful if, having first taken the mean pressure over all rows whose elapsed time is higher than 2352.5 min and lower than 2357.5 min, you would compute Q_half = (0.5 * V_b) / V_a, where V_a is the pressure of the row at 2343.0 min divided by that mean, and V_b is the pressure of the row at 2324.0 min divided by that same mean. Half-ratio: 0.82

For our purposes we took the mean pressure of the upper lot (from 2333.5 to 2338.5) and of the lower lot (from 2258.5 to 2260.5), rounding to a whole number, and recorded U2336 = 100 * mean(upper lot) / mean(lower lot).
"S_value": 44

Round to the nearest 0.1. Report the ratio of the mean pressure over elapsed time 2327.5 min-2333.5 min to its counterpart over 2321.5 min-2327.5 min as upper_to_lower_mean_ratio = 0.8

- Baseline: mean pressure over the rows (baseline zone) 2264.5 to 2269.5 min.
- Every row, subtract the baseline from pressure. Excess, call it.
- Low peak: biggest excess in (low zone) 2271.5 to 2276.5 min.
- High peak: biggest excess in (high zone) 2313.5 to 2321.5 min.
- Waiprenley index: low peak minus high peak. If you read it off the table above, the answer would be 38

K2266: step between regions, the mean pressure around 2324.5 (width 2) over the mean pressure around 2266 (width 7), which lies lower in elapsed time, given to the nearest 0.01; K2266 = 0.62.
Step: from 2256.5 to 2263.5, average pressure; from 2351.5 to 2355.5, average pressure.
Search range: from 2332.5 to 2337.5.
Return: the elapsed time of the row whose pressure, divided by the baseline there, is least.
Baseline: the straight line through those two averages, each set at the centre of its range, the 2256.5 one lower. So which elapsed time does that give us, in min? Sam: 2337.0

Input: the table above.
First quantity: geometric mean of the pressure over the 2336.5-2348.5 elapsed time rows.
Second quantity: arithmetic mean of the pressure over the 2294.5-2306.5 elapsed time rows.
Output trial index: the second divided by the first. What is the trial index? 2.0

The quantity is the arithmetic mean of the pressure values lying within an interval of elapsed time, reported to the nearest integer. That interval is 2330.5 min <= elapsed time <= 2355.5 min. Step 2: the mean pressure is 70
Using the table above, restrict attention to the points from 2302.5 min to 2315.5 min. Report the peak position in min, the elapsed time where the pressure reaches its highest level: 2304.0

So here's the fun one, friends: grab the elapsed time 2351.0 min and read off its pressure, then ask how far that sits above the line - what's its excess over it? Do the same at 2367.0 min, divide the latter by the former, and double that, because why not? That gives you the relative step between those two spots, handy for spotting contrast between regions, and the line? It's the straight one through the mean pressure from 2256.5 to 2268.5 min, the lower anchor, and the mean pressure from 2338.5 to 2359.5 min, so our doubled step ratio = 18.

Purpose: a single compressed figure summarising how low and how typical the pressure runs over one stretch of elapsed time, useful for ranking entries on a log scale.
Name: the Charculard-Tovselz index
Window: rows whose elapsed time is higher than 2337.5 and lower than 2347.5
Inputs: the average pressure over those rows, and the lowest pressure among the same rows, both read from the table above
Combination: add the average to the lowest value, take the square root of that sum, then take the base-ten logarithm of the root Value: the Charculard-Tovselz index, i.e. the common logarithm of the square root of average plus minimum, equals 1.026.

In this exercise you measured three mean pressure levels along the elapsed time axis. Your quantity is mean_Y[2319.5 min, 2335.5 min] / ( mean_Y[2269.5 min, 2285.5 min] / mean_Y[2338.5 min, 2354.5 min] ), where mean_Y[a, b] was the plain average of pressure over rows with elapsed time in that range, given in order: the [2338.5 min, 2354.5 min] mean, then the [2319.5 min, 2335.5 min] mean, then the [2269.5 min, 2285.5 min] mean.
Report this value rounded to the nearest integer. 42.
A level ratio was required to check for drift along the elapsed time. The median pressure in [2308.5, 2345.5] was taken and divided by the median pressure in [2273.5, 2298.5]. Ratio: 0.67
